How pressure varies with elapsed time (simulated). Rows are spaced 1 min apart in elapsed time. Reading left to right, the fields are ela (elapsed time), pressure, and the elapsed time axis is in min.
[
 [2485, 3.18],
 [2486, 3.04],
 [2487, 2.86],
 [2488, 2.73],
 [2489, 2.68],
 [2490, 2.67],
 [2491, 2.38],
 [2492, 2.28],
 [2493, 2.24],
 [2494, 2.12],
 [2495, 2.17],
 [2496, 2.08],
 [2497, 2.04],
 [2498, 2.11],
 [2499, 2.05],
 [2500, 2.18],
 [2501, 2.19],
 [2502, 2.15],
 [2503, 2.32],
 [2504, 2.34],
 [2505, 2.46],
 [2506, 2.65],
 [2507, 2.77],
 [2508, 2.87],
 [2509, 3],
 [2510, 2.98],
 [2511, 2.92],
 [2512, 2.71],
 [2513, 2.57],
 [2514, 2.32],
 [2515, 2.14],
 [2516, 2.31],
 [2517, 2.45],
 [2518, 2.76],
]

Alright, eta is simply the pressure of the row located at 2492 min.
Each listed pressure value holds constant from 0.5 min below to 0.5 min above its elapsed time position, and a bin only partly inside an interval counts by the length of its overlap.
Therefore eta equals 2.28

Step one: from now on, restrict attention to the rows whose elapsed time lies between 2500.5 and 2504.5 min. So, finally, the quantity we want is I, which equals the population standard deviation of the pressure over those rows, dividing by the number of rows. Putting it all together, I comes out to 0.08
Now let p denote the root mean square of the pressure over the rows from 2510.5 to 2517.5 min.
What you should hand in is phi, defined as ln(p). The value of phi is 0.92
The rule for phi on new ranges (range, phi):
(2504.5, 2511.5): 1.03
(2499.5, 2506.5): 0.85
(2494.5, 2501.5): 0.75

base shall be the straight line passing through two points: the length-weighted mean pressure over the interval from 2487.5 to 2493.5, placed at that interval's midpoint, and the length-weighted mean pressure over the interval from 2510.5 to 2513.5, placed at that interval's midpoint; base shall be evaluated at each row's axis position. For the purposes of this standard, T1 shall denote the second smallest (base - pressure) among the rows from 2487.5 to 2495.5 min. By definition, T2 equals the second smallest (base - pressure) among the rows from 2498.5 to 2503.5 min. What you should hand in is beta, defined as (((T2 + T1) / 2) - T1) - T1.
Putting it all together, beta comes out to 0.5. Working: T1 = -0.20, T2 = 0.42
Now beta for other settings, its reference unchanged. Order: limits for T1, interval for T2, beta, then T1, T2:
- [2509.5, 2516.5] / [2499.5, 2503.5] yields 0.5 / -0.20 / 0.42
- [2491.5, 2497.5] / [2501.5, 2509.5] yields -0.5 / 0.28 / -0.18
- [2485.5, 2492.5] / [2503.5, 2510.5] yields 0.5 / -0.40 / -0.27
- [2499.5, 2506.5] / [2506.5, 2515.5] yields -0.4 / 0.20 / -0.27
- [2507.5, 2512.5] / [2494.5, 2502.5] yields 0.6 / -0.27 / 0.42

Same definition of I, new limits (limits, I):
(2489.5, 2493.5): 0.17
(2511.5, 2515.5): 0.22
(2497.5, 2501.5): 0.06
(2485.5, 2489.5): 0.14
